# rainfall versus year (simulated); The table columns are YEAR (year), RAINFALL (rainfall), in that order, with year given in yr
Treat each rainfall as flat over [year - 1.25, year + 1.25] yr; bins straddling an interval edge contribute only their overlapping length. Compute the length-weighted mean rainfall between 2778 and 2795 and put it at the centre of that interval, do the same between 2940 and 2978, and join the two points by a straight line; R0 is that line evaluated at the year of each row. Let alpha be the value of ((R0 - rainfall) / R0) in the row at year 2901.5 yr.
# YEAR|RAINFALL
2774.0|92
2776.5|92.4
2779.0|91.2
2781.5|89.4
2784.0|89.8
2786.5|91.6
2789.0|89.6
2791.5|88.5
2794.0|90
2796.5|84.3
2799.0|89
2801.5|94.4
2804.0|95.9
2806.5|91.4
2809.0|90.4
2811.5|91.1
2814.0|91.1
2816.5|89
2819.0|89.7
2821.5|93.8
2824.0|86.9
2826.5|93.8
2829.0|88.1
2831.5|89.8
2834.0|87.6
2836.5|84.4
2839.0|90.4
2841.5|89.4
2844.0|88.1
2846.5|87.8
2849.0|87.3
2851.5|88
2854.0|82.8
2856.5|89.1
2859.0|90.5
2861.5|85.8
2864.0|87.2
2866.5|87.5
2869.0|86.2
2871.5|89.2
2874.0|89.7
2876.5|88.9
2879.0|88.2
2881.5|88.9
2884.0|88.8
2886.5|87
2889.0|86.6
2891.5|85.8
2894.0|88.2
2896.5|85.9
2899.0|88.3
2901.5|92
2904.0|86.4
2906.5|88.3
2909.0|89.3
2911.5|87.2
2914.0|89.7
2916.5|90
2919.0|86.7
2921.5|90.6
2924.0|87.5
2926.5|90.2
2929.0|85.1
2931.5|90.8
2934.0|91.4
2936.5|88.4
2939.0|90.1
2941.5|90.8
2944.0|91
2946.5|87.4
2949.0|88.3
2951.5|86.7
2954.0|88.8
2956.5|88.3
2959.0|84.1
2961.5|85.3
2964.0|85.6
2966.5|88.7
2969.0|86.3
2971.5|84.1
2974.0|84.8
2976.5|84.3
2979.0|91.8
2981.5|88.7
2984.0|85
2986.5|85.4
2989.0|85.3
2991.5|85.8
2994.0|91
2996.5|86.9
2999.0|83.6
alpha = -0.045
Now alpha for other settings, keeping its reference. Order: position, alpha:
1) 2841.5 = -0.004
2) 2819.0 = -0.003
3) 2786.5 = -0.018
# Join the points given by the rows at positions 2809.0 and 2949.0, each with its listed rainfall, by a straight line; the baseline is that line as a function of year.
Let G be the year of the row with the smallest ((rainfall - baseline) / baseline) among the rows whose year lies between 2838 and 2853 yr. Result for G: 2849.0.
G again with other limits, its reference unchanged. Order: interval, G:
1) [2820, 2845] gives 2836.5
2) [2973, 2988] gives 2976.5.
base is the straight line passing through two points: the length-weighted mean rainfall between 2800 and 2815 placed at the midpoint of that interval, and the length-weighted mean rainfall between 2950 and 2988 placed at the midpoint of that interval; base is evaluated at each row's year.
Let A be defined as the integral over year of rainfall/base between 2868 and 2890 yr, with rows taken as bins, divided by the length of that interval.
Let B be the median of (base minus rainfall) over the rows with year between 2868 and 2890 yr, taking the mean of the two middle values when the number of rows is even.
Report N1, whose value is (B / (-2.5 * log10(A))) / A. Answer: 51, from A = 0.983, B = 1.0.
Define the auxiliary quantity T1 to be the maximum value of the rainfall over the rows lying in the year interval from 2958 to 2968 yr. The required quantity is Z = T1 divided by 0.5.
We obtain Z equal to 177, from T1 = 88.7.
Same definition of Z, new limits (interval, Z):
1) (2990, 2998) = 182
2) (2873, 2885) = 179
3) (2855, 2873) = 181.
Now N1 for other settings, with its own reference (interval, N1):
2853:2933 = 72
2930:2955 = 91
